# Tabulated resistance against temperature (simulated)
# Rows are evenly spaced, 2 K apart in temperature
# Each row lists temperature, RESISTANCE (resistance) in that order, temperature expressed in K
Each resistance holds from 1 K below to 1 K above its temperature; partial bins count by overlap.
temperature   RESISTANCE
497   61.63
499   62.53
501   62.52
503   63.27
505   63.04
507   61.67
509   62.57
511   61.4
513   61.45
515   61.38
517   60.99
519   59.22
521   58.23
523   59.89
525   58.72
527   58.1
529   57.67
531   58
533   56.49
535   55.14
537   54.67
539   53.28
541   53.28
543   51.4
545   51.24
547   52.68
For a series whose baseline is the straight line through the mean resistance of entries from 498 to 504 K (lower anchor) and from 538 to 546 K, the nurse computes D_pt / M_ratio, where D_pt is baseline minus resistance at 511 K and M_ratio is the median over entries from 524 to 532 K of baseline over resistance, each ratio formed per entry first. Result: -1.2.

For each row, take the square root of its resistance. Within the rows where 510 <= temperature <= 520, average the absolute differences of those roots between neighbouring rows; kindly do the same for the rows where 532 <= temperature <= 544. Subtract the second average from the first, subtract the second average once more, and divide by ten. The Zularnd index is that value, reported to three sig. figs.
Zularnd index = -0.0102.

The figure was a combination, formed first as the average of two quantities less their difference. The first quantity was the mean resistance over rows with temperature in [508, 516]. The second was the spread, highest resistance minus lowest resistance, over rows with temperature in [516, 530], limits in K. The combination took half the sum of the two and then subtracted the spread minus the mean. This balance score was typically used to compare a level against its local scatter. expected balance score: 90.9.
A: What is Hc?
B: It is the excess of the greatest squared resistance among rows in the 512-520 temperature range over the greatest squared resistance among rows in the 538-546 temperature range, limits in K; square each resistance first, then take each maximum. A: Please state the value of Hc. 937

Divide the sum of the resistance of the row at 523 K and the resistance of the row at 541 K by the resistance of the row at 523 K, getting 1.89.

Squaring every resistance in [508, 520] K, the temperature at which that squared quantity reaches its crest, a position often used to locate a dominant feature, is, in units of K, 509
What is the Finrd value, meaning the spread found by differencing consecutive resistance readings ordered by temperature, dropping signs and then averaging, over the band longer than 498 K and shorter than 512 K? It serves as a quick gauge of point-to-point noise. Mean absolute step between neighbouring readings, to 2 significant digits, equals 0.74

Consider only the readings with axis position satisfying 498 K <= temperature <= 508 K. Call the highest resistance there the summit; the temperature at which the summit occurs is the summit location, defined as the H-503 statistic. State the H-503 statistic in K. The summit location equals 503 K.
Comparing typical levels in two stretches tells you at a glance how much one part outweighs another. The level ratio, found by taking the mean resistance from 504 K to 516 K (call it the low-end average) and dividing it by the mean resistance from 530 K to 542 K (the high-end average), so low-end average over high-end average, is 1.123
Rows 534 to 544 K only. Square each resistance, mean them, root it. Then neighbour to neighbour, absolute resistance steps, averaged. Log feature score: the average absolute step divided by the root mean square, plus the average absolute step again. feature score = 0.95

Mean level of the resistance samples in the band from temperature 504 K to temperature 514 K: 62.0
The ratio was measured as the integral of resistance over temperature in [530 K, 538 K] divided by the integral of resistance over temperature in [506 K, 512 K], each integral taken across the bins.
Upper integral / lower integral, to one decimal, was 1.2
